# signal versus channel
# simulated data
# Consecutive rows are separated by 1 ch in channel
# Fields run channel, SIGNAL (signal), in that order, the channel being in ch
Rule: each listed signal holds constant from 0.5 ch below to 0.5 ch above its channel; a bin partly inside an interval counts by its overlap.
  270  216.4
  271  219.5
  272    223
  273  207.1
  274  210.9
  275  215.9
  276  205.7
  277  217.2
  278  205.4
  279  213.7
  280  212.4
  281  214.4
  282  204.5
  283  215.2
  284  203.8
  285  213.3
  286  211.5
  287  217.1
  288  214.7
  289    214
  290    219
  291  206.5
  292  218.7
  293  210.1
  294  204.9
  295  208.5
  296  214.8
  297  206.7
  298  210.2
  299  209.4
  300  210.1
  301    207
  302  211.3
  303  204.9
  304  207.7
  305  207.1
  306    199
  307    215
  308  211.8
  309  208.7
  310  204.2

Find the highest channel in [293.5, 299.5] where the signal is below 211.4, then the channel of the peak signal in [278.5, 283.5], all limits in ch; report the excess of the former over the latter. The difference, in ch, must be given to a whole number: 16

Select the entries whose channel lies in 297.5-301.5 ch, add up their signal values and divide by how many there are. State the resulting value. 209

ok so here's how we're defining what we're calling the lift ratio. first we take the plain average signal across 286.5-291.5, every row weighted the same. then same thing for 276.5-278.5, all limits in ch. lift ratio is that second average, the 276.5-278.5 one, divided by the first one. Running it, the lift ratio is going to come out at 0.99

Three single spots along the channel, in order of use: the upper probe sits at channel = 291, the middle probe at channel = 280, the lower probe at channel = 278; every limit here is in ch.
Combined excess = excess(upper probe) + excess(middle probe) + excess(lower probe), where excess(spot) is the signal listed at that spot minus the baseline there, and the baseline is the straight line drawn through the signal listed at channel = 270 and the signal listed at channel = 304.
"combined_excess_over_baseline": -15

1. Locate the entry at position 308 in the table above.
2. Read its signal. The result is 211.8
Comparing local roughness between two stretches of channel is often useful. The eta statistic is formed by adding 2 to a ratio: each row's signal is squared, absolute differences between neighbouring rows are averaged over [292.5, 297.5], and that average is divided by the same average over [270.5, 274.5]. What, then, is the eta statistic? 2.73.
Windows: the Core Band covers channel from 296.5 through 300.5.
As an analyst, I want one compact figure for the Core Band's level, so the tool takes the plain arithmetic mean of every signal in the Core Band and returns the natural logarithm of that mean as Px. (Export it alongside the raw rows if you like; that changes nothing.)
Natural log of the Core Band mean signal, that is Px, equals 5.34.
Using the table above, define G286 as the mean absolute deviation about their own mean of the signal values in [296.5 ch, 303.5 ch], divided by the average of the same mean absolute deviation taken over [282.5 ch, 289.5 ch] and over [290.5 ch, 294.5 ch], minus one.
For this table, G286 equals -0.46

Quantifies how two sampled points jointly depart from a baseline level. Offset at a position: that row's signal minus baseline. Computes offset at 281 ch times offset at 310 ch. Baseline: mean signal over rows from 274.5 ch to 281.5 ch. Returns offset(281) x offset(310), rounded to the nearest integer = -18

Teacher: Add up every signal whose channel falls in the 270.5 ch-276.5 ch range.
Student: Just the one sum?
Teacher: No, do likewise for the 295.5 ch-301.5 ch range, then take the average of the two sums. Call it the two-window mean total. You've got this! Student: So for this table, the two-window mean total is 1270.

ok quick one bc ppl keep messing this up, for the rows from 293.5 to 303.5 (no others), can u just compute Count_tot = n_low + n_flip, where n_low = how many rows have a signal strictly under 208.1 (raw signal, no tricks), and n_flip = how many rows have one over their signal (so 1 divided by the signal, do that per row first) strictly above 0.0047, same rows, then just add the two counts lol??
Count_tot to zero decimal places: 13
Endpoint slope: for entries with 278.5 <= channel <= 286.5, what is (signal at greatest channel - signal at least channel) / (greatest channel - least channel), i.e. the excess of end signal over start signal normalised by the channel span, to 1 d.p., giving -0.3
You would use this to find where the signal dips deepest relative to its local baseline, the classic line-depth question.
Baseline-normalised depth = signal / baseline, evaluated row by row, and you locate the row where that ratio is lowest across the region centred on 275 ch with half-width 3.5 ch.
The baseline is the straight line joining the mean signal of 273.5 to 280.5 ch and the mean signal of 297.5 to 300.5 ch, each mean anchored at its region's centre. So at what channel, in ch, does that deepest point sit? 278 ch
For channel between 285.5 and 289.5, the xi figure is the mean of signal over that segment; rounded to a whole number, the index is 214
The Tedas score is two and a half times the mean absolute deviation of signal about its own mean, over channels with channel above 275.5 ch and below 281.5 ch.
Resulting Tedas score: 9.9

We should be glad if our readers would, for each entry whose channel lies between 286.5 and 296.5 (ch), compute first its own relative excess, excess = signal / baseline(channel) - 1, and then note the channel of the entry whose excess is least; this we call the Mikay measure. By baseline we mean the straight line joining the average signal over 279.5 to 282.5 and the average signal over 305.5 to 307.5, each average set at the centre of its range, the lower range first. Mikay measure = 294 ch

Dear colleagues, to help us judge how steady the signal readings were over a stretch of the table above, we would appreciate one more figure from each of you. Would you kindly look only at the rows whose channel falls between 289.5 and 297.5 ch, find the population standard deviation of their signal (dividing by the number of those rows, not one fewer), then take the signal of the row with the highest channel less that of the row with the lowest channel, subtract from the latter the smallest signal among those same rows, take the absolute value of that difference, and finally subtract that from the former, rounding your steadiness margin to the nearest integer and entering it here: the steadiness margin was -212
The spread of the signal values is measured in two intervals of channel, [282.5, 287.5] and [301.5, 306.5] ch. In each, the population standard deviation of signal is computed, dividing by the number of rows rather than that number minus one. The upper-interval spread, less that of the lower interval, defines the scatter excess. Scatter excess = -0.5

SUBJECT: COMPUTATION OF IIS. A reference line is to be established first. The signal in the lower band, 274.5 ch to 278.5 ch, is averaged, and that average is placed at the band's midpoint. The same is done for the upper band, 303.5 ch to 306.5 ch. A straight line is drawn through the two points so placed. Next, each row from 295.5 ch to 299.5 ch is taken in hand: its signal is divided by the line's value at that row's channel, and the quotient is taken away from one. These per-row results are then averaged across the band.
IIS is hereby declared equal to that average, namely -0.019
